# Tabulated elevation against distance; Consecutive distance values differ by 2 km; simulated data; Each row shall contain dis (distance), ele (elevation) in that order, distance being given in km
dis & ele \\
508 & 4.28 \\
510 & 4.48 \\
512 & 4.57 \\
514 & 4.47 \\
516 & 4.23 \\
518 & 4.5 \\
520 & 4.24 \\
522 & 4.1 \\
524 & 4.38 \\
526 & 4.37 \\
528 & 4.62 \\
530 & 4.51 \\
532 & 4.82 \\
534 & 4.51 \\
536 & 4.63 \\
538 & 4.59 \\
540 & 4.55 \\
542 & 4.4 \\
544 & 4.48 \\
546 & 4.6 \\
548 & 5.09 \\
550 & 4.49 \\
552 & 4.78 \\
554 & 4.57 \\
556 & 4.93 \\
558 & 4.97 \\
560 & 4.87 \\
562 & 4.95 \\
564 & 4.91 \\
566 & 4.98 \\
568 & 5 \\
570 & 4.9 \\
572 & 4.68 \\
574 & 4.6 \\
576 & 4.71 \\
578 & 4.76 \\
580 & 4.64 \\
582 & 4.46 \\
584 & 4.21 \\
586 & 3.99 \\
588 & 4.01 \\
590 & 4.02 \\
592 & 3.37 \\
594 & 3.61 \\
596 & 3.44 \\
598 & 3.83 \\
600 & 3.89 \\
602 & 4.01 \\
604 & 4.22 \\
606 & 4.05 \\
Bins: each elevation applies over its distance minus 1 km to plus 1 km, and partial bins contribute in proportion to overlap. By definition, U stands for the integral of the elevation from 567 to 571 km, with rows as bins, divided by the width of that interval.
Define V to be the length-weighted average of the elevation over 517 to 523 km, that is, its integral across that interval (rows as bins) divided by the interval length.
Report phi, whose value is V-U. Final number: -0.7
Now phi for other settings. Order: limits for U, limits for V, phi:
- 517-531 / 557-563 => 0.5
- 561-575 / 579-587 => -0.5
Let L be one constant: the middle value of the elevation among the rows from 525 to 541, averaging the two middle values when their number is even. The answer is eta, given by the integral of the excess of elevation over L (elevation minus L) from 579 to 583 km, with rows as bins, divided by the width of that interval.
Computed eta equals -0.02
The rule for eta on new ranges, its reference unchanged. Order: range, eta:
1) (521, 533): -0.10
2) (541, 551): 0.04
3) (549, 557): 0.12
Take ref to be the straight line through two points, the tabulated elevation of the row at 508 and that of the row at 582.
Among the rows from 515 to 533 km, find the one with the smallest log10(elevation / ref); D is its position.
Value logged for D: 522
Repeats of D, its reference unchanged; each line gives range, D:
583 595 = 592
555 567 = 560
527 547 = 542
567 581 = 574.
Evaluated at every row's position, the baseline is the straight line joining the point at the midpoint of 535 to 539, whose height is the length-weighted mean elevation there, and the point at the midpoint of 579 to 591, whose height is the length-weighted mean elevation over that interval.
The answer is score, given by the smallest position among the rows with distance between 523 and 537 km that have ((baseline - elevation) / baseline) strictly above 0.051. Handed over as 524 km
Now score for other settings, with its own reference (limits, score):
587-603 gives 592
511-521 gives 514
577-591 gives 586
